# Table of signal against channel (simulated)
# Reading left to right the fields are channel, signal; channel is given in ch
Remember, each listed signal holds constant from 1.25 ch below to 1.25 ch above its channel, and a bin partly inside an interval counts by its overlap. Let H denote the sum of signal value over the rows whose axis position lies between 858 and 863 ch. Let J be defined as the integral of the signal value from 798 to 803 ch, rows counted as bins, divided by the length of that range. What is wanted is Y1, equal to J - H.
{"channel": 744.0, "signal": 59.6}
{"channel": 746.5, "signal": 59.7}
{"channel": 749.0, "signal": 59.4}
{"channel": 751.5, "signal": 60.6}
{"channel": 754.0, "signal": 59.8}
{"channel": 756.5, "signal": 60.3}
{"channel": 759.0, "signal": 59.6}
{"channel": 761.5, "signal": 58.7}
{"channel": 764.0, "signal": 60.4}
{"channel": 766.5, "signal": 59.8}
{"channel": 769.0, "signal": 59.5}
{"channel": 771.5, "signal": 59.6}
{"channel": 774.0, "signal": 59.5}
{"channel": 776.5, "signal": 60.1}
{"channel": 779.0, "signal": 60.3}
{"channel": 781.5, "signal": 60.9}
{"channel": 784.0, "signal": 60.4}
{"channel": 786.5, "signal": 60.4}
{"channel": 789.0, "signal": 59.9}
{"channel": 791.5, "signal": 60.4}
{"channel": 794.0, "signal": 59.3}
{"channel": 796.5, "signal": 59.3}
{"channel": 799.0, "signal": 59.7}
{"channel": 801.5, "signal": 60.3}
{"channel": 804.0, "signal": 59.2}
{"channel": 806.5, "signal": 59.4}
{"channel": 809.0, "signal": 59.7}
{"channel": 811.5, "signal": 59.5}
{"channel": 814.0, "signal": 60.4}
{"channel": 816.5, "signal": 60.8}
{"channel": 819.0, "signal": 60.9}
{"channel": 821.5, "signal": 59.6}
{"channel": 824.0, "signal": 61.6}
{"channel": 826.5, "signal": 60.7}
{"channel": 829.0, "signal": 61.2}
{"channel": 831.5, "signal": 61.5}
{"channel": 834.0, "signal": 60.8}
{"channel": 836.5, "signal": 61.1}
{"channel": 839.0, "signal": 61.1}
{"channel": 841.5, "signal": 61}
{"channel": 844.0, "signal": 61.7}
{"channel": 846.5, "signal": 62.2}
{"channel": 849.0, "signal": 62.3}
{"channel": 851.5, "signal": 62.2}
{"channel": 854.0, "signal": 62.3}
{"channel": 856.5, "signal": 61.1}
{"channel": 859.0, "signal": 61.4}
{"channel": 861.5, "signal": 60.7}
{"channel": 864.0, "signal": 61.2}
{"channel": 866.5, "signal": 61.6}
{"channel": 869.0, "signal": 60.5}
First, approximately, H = 122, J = 60.0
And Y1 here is -62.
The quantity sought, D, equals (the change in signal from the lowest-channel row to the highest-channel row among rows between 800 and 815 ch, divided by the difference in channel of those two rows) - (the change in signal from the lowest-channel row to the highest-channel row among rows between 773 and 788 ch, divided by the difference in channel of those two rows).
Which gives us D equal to -0.06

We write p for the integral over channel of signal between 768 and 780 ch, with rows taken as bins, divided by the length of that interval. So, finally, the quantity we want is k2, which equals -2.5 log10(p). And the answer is -4.44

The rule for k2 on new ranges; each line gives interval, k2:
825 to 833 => -4.47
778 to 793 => -4.45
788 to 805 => -4.44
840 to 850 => -4.48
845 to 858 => -4.48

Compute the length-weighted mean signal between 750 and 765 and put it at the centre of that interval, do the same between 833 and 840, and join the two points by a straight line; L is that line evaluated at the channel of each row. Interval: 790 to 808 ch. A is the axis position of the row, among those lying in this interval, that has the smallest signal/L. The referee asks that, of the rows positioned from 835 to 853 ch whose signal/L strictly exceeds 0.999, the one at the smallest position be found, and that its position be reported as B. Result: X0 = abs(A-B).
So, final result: 32.5 ch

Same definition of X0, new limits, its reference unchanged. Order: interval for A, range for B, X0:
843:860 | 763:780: 92.5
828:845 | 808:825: 17.5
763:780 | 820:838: 50.0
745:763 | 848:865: 87.5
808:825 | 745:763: 75.0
